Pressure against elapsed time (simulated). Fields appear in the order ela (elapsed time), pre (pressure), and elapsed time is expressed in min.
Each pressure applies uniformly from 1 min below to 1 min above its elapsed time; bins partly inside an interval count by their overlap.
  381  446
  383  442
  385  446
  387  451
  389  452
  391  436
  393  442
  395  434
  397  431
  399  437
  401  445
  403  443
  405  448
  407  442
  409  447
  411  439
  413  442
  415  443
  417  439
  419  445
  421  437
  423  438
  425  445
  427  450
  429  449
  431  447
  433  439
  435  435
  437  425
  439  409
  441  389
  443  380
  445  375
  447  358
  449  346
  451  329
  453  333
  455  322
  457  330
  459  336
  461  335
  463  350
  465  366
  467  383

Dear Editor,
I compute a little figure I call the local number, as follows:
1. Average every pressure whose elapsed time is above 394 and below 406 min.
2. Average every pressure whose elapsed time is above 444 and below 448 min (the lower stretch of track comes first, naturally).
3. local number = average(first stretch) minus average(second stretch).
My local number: 73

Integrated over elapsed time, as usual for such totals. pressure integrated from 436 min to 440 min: 1668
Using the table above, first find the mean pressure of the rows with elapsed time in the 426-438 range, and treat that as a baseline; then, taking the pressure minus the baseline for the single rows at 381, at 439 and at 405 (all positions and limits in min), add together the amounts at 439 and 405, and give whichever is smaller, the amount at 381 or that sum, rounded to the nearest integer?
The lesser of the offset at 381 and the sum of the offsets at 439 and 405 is -25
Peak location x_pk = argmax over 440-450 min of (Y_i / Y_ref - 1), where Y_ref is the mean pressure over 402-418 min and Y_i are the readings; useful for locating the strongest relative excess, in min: 441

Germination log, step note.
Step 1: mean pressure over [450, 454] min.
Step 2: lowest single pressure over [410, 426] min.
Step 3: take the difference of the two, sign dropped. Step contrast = 106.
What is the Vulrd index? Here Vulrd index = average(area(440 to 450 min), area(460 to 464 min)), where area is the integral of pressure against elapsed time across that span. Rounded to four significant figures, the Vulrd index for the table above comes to 2533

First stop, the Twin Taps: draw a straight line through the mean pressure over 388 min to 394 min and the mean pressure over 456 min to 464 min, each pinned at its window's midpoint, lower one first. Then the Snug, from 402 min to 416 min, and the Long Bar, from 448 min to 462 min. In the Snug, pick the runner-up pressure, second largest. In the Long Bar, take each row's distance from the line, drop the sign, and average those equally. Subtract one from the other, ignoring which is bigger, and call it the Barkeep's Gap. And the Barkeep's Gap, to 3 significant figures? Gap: 435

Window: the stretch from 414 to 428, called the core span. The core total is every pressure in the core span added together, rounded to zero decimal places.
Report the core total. 3097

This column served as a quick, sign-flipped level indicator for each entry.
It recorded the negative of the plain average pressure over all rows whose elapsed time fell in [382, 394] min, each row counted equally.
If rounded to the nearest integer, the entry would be -445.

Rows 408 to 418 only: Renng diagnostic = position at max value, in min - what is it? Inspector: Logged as 409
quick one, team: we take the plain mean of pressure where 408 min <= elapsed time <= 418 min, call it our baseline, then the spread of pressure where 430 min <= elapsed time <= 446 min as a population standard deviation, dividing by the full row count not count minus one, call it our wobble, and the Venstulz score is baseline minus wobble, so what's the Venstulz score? 416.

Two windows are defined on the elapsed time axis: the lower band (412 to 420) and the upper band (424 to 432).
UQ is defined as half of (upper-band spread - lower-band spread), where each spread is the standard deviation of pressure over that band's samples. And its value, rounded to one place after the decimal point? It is -0.1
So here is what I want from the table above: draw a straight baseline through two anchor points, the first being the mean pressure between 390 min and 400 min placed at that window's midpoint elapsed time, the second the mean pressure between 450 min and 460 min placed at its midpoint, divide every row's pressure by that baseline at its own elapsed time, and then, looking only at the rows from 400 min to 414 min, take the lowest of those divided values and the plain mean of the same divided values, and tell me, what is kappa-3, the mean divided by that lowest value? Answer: 1.02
